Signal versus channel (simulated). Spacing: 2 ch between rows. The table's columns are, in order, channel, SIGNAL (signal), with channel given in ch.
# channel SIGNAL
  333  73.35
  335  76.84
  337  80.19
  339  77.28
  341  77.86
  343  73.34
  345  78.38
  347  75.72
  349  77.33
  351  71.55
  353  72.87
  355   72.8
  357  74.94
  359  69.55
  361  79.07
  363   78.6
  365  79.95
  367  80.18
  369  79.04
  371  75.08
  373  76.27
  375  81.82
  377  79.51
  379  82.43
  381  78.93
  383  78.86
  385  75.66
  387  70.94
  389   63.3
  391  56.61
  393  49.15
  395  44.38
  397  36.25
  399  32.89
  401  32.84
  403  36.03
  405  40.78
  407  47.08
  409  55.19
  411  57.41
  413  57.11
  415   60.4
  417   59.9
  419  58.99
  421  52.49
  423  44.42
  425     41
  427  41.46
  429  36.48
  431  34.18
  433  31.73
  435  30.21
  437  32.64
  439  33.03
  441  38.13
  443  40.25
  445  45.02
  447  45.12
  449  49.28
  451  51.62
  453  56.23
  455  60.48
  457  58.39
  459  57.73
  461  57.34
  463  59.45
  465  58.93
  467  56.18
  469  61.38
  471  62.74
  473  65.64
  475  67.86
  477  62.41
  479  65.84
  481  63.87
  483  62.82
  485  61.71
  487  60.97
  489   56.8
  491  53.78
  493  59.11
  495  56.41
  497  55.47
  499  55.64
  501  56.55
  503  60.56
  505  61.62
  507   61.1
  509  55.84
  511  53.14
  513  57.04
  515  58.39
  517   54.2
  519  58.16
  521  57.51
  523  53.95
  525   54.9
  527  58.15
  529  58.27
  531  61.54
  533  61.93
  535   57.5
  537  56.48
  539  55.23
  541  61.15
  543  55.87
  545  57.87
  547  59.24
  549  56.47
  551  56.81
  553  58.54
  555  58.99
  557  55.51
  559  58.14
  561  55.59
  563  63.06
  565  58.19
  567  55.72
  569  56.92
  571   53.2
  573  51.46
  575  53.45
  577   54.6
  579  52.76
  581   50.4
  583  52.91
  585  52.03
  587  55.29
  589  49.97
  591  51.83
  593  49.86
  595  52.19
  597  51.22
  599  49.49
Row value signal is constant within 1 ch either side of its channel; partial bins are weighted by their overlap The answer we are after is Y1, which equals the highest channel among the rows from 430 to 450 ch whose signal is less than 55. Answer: 449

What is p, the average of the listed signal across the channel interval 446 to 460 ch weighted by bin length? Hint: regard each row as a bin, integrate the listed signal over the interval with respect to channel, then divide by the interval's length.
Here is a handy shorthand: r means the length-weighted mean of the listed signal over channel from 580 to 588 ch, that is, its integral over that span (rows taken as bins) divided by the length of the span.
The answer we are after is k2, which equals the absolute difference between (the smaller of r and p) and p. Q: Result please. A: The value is 1.5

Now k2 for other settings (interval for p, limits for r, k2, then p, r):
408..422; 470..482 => 0.0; 57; 65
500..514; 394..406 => 20.8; 58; 37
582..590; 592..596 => 1.5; 53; 51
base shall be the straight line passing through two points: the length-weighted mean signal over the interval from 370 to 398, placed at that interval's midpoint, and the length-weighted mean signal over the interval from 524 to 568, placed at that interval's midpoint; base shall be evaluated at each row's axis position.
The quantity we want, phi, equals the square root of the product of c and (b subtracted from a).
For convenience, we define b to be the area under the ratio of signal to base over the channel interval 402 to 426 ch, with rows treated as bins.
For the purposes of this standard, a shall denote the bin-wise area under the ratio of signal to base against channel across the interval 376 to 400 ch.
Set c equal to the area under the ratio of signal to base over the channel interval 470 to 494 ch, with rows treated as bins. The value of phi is 9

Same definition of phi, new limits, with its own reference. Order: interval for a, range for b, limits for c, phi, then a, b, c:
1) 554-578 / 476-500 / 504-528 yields 3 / 23.8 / 23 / 22.9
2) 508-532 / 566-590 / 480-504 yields 1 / 22.9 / 23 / 23.0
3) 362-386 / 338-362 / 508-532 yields 7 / 27.7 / 26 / 22.9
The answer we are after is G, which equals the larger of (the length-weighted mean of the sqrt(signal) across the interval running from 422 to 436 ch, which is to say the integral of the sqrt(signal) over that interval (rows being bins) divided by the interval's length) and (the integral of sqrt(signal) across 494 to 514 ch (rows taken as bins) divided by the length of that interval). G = 7.6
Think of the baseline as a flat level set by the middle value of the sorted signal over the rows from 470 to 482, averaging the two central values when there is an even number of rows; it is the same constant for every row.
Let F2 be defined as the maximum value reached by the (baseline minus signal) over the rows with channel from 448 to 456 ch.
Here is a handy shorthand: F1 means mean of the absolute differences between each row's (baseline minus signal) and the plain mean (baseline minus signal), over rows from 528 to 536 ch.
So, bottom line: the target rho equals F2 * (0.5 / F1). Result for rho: 4.0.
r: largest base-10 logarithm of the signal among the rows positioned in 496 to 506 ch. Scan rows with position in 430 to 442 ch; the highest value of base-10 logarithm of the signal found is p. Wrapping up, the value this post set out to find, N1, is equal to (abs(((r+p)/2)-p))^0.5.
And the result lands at 0.32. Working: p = 1.581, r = 1.79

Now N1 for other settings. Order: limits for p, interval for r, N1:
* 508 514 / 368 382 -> 0.28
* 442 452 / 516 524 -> 0.16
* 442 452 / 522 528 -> 0.16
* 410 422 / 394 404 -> 0.26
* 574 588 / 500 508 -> 0.15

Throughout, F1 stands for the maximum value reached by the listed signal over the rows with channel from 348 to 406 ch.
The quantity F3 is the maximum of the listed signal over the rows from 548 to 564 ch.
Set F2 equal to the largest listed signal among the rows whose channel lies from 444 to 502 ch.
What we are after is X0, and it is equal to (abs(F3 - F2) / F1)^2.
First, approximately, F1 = 82.43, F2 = 67.86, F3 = 63.06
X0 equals 0.003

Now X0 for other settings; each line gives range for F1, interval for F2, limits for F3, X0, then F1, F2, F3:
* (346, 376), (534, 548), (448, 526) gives 0.007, 81.82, 61.15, 67.86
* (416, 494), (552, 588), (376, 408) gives 0.081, 67.86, 63.06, 82.43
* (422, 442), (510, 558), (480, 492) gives 0.002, 44.42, 61.93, 63.87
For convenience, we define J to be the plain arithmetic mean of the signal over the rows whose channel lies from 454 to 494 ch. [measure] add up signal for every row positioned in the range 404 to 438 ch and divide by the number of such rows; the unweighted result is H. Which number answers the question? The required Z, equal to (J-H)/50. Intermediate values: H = 46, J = 61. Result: 0.3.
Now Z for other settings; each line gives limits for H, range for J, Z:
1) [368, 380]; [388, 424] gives -0.6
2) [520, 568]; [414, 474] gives -0.2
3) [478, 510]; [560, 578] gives -0.1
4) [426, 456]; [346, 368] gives 0.7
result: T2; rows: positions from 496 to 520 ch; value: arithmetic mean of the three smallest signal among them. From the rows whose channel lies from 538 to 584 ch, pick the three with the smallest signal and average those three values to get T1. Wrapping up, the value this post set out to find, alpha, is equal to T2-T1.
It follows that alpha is 3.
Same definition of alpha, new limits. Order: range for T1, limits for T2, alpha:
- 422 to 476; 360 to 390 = 38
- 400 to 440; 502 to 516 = 24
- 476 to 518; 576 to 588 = -2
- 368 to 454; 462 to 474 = 27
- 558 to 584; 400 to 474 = -20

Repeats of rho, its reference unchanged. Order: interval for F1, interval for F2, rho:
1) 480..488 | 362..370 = -6.9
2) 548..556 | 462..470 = 4.0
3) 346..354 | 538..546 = 2.2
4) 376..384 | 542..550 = 3.6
